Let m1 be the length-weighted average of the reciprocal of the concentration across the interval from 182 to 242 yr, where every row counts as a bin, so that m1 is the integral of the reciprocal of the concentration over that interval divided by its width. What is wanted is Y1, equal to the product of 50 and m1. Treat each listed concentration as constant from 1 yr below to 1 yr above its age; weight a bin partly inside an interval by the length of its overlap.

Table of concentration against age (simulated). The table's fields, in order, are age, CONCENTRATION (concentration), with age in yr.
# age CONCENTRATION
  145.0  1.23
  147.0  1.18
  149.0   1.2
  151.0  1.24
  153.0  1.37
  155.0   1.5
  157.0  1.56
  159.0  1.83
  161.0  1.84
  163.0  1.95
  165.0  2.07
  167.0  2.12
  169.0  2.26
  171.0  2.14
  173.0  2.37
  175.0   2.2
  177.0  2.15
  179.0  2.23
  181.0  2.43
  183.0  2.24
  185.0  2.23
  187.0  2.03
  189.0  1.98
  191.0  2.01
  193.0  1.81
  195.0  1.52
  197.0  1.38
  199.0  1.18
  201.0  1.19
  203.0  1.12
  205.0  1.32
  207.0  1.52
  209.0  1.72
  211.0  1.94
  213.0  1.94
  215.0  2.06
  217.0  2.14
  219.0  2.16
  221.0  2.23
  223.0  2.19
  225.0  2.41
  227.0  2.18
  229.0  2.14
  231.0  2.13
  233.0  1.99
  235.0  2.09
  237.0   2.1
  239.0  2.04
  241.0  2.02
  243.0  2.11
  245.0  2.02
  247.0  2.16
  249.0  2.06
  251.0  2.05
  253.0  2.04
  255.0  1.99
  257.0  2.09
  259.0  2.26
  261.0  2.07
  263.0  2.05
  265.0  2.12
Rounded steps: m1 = 0.55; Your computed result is 28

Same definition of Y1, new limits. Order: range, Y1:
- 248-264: 24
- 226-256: 24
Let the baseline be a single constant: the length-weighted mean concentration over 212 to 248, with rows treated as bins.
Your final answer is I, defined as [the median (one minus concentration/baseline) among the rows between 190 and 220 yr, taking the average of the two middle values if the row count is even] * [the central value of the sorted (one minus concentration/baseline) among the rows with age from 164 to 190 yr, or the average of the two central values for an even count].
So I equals -0.007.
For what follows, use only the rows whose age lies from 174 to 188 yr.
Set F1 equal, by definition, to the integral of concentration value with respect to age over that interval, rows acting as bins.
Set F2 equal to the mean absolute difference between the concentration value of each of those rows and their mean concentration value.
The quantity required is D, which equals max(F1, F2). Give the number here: 31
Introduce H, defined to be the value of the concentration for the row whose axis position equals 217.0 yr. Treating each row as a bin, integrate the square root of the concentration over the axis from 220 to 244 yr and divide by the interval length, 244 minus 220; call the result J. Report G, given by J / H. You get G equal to 0.68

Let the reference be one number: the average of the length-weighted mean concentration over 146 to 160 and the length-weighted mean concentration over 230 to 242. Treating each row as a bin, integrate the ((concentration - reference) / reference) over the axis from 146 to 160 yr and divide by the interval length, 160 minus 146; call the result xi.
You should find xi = -0.19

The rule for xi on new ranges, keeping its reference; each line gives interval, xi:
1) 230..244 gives 0.19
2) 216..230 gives 0.27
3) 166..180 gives 0.27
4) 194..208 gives -0.24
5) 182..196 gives 0.14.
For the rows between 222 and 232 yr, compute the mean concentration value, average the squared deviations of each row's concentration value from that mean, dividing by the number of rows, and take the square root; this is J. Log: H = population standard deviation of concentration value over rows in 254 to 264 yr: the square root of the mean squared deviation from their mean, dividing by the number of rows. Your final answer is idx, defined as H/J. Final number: 0.9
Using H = 0.090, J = 0.103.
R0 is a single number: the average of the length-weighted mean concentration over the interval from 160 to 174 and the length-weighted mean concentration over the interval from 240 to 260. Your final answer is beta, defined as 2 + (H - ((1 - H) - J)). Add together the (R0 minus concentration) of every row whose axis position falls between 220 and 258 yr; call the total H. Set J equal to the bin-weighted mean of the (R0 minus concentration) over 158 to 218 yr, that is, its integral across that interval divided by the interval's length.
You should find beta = 1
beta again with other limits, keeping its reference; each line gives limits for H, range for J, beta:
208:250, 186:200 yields 2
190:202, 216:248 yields 8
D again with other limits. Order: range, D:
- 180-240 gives 115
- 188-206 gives 27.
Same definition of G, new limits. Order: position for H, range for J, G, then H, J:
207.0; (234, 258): 0.95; 1.52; 1.44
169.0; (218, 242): 0.65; 2.26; 1.46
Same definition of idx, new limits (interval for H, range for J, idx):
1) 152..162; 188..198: 0.7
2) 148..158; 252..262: 1.5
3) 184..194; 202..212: 0.5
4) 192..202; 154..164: 1.3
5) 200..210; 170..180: 2.7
